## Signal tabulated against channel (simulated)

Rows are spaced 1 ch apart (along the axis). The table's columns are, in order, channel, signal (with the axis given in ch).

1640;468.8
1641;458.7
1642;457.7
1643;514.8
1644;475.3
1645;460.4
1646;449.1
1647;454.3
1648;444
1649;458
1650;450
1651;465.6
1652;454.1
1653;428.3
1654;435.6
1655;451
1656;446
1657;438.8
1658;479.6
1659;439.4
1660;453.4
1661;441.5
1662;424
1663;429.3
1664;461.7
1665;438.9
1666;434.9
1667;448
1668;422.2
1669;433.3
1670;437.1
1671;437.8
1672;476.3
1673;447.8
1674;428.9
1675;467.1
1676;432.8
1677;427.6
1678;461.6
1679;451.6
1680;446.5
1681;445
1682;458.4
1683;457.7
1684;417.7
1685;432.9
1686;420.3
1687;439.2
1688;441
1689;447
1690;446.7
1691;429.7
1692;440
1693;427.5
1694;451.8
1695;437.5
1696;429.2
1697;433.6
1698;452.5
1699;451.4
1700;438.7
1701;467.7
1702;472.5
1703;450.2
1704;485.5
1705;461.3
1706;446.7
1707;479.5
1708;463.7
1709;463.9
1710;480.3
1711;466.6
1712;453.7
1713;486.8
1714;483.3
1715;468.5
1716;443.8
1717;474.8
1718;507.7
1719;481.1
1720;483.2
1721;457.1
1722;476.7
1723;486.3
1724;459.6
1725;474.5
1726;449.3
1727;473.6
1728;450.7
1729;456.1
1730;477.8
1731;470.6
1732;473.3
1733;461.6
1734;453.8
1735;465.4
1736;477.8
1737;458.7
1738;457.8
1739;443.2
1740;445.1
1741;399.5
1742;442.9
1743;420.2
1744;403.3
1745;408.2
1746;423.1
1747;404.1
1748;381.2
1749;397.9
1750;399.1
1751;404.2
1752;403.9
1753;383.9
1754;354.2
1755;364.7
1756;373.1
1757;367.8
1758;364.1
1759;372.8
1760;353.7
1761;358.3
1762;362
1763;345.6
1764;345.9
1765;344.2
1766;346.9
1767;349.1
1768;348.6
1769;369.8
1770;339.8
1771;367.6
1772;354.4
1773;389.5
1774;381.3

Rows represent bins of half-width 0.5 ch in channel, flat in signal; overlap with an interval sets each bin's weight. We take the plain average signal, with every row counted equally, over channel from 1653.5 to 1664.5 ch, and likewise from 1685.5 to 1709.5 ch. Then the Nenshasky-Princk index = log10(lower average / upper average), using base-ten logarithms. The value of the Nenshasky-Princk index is -0.003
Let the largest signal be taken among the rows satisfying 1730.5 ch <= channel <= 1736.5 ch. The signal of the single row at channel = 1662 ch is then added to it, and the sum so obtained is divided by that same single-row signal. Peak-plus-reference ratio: 2.13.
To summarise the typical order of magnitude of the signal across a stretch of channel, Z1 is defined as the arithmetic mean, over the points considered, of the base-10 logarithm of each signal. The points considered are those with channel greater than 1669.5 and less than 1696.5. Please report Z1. 2.65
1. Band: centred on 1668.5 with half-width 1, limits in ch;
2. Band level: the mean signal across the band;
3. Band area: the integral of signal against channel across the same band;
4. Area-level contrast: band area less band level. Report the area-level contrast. 428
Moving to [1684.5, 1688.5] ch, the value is 1300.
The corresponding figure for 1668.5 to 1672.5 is 1338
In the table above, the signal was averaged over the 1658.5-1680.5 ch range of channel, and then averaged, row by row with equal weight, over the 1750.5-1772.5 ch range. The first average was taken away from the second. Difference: -80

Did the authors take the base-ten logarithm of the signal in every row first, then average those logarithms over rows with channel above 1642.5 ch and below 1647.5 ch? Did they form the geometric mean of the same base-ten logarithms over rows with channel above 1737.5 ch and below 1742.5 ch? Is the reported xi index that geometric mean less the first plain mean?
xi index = -0.03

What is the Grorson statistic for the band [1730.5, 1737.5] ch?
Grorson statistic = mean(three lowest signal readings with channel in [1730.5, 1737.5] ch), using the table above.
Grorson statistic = 458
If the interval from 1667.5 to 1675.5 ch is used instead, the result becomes 428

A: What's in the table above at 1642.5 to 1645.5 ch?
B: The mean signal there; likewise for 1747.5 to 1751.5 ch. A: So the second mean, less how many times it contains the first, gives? 395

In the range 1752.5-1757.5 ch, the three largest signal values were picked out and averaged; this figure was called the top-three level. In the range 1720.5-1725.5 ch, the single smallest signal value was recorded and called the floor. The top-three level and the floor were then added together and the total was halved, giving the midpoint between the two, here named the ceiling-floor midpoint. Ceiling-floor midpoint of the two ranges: 416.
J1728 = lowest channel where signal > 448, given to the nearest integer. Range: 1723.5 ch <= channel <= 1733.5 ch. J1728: 1724 ch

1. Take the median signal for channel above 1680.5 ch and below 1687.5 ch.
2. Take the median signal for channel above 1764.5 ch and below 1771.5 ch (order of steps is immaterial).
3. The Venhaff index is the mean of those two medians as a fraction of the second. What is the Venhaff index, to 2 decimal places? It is 1.13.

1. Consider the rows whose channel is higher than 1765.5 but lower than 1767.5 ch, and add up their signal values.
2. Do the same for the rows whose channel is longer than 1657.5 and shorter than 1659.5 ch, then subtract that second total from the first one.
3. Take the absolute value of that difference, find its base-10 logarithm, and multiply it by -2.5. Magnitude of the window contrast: -5.9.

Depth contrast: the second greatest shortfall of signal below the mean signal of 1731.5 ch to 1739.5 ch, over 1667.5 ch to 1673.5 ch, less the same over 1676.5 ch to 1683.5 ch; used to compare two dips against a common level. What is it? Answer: 12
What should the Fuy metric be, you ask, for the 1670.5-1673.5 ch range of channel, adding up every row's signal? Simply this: 1362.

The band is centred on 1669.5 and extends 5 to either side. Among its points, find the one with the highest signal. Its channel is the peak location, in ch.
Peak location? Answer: 1672 ch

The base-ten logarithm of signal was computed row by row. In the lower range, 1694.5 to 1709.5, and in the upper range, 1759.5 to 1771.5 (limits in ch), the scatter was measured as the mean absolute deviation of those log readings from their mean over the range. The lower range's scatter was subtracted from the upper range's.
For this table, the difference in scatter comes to -0.0035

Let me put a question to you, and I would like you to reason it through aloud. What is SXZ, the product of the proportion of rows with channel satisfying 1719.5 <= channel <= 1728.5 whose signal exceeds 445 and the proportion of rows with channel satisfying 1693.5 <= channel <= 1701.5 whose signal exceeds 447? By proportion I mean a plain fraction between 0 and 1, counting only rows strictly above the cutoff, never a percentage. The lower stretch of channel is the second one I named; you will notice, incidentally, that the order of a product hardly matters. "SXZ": 0.50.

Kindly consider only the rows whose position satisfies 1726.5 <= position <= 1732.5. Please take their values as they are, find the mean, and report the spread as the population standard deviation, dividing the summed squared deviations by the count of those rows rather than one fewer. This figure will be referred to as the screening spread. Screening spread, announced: 10.0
